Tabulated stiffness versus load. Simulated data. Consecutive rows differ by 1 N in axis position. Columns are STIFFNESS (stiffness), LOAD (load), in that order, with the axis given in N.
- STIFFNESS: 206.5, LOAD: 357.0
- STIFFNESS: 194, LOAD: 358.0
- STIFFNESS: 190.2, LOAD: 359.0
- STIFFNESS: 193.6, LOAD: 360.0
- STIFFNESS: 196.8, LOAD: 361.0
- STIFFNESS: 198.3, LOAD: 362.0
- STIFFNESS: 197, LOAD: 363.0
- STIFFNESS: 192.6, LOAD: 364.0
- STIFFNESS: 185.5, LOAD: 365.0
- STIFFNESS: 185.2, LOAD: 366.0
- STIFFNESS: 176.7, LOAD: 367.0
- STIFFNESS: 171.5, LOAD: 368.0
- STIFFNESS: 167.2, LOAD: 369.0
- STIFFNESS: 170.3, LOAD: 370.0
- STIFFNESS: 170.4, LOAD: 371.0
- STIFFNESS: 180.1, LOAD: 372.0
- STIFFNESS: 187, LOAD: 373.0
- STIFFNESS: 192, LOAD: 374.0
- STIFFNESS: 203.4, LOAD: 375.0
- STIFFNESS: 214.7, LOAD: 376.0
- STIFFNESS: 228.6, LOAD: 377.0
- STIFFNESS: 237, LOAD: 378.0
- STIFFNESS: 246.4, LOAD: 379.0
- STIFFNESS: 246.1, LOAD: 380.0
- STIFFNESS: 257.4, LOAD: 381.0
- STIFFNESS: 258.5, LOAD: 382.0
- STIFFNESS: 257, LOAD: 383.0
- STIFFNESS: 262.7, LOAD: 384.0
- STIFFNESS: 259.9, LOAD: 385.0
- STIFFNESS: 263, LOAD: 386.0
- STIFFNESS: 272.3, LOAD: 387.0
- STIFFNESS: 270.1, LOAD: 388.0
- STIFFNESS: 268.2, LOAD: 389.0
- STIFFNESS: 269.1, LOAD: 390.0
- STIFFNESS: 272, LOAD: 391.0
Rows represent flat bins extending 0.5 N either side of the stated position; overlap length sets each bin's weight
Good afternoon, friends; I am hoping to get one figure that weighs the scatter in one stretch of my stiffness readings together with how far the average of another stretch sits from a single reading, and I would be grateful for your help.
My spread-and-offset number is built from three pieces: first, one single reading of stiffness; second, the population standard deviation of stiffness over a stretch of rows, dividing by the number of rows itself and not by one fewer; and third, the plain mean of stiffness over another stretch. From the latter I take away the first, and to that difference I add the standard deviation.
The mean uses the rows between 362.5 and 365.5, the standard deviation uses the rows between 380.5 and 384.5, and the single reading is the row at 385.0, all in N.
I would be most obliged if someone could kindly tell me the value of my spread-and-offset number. -66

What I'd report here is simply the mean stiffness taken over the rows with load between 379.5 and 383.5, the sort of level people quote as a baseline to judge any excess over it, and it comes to 255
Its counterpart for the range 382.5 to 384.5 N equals 260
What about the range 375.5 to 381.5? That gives 238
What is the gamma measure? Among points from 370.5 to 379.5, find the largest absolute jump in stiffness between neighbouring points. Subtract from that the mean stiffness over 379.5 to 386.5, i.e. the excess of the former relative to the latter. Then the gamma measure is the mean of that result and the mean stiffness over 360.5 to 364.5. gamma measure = -24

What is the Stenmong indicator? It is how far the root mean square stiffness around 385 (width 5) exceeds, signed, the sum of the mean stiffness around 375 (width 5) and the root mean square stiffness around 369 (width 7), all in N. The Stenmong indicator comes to -117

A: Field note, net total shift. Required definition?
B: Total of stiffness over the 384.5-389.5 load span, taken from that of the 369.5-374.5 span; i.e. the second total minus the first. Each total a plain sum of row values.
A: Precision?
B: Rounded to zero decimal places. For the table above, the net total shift -434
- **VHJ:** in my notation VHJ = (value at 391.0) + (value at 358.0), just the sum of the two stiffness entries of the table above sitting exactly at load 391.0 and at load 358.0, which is 466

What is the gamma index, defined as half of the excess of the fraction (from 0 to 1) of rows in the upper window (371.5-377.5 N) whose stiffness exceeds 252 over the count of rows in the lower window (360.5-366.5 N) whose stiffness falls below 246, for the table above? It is -3.00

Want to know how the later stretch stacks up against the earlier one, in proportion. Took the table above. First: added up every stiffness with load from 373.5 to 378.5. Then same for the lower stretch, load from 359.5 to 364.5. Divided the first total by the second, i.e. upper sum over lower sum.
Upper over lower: 1.1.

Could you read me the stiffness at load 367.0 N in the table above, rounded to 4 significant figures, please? 176.7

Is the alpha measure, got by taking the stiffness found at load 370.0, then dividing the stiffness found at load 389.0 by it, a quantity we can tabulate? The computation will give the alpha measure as 1.57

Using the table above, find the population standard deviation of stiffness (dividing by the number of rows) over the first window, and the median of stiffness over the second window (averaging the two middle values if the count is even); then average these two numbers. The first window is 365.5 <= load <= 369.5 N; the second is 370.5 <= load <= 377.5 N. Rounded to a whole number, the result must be 99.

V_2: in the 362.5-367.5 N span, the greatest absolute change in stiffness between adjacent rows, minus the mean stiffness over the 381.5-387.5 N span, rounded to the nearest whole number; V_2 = -254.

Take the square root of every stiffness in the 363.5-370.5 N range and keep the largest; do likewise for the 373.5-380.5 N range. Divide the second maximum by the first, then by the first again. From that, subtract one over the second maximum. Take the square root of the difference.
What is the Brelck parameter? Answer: 0.133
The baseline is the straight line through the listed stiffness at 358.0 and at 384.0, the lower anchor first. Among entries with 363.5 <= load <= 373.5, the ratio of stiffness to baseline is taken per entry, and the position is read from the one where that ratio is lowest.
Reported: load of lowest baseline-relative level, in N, 371.0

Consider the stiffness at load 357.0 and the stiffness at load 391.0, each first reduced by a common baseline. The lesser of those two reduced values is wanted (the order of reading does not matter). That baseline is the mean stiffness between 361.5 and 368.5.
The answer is 20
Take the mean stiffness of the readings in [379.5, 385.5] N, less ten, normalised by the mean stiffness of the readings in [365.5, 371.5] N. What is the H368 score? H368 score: 1.42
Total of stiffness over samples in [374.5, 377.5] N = 647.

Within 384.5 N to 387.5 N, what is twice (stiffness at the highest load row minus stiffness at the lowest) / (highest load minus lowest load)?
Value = 12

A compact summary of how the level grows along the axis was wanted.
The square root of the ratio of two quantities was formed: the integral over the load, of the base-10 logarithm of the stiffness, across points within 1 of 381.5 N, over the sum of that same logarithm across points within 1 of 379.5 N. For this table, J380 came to 1.0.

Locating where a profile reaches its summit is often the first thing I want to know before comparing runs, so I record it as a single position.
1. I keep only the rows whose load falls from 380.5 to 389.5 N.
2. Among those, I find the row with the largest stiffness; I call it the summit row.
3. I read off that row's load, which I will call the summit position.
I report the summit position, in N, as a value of 387.0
